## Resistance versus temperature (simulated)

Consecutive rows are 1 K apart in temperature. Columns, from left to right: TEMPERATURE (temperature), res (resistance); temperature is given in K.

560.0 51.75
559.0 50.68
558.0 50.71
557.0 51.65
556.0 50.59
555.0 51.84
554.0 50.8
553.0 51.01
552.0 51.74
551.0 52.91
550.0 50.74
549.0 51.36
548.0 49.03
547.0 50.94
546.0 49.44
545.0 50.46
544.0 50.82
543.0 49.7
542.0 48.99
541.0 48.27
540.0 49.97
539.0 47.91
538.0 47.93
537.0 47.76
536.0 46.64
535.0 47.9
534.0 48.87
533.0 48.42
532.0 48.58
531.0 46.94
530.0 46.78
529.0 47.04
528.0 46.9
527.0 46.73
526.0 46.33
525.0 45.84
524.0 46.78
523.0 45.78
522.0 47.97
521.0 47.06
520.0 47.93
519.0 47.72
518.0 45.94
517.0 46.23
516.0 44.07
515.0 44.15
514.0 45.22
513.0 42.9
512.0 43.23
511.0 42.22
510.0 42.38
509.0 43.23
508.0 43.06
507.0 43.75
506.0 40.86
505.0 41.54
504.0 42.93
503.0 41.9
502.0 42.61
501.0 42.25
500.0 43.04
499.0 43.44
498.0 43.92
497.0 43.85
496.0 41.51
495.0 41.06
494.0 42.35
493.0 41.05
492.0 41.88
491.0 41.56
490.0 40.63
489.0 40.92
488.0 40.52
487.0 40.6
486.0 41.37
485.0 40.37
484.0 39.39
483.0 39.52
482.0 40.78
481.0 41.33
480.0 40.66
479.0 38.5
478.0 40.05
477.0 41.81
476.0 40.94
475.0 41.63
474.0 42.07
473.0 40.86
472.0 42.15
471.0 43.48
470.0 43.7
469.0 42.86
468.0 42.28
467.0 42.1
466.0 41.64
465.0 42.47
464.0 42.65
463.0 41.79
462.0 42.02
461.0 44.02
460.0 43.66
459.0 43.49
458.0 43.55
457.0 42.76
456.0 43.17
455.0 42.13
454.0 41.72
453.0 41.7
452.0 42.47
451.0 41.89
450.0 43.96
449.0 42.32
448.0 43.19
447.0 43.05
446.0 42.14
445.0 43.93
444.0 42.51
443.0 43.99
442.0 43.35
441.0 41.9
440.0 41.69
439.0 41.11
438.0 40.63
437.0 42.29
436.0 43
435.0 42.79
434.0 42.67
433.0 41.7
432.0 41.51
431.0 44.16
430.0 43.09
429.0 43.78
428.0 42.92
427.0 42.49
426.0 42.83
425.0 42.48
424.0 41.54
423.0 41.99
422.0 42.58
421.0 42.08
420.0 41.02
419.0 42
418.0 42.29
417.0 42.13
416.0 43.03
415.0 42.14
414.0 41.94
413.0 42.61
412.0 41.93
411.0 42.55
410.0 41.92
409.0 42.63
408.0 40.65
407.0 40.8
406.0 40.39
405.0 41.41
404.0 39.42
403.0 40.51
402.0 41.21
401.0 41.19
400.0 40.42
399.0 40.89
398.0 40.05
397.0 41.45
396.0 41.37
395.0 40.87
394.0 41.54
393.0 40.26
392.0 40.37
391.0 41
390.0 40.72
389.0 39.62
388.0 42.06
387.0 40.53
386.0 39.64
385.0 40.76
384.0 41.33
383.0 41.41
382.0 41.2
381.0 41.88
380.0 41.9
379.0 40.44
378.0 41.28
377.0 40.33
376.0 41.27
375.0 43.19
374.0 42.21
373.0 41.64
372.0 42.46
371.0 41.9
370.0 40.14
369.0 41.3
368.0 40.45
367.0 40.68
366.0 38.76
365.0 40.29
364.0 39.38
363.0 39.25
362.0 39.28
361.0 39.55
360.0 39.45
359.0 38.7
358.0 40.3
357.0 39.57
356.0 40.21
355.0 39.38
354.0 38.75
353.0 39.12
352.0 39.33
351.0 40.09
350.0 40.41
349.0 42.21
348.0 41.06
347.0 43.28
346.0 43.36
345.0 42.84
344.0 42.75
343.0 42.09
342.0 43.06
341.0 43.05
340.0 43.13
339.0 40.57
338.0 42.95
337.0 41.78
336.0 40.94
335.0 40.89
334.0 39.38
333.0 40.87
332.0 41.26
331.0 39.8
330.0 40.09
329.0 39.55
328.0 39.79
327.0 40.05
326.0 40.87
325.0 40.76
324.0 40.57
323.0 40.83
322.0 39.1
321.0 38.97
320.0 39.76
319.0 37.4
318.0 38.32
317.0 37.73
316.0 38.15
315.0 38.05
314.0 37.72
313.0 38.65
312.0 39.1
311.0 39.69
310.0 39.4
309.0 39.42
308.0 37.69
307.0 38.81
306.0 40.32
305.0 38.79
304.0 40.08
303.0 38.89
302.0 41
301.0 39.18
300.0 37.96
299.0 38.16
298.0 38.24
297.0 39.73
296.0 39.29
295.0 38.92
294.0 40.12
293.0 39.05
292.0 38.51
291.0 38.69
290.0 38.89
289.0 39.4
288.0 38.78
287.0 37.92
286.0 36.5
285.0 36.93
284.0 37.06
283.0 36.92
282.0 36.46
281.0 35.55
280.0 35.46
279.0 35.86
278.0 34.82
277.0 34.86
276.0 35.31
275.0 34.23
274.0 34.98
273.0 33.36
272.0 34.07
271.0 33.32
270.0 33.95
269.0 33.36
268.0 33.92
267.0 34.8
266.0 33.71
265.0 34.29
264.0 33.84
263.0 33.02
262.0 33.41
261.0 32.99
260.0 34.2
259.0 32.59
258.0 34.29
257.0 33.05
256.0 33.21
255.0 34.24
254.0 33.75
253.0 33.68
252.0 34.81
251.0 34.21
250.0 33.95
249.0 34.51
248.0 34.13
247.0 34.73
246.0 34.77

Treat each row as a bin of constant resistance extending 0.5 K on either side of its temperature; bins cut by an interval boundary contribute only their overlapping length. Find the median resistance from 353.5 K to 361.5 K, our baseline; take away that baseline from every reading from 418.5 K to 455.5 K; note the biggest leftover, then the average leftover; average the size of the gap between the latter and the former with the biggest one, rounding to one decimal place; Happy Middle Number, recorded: 3.2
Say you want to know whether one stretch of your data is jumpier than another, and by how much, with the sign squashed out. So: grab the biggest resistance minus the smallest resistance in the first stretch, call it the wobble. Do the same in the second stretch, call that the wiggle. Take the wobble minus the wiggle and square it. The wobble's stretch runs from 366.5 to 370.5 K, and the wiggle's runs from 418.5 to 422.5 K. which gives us 0.16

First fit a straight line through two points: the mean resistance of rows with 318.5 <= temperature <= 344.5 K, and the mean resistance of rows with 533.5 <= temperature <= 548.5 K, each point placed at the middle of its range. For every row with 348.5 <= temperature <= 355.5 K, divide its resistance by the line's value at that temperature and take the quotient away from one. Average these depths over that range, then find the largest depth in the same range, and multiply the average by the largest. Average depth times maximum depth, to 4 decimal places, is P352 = 0.0028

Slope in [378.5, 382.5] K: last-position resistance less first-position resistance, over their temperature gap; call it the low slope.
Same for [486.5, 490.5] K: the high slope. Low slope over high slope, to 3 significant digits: 25.3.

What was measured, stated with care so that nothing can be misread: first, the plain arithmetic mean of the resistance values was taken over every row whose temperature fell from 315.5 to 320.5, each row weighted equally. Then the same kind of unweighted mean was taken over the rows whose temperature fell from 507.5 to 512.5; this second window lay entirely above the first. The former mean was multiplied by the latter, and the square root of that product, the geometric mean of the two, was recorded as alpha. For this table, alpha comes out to 40.5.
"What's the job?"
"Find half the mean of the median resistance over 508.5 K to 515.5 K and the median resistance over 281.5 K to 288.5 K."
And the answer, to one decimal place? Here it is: 20.0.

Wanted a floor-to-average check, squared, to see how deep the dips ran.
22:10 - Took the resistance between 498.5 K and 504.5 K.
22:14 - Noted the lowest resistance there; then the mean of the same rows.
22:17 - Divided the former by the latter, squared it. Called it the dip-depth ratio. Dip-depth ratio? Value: 0.963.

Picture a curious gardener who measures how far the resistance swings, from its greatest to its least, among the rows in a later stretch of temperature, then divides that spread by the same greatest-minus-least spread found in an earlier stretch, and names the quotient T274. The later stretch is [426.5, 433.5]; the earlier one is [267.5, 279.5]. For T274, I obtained 1.04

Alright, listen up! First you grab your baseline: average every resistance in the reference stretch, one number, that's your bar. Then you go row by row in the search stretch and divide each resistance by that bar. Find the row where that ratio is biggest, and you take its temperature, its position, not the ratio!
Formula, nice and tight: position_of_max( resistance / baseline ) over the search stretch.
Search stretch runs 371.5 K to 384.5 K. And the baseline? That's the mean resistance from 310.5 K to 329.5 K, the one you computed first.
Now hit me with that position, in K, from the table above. 375.0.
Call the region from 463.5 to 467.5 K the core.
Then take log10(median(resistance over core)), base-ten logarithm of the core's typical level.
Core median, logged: 1.63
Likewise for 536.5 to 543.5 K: 1.68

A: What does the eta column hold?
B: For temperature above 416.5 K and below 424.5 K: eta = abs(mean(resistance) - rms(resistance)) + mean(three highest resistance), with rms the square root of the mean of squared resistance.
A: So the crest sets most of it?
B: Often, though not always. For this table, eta 42.3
